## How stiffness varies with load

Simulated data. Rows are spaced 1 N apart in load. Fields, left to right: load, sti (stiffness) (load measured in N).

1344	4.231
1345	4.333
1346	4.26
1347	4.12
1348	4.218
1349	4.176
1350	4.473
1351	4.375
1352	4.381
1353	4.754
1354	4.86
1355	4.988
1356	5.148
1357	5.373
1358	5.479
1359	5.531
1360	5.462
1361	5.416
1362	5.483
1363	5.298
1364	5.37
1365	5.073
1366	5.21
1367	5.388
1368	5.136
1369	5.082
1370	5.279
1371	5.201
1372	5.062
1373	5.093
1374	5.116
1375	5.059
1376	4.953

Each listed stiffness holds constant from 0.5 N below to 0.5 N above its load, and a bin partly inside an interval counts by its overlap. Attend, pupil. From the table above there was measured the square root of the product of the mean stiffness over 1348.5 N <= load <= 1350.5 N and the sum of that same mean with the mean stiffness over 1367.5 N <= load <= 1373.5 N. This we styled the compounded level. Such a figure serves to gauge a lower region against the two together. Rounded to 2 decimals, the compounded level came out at 6.40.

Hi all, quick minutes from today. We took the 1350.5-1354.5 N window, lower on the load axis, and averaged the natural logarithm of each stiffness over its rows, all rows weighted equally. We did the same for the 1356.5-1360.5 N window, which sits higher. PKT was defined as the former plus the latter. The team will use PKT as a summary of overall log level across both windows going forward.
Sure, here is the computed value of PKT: 3.22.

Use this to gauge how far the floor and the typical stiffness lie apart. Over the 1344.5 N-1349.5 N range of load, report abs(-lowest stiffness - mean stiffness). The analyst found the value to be 8.3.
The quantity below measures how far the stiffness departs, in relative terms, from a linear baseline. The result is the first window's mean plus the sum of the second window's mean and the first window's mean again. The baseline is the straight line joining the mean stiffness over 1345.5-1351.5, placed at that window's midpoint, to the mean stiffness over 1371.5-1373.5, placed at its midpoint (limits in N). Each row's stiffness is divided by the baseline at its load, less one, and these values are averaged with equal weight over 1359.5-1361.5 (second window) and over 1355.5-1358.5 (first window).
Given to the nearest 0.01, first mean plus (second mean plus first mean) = 0.50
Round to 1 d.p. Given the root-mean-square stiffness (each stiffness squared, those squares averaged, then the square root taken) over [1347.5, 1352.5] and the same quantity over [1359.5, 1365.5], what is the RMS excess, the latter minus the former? 1.0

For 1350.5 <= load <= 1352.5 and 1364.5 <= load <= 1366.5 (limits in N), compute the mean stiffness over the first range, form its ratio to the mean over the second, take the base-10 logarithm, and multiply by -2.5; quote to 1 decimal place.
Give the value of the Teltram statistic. 0.2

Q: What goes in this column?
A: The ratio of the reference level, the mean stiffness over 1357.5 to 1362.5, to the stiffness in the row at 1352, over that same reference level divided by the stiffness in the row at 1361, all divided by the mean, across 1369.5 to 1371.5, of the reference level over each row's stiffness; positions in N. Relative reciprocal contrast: 1.18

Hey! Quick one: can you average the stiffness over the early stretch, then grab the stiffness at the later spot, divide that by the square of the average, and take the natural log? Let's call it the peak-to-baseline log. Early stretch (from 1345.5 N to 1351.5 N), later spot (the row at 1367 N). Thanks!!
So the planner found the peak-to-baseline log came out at -1.22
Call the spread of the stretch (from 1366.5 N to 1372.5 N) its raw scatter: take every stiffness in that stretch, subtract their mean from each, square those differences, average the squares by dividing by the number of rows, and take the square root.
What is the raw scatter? 0.114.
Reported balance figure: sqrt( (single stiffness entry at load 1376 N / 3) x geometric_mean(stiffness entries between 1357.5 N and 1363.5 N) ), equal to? 3.00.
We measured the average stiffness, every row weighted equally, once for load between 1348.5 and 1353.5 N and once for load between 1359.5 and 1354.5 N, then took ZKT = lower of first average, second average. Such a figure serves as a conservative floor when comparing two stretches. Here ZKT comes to 4.43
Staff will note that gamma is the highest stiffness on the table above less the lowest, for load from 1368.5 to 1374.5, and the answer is 0.22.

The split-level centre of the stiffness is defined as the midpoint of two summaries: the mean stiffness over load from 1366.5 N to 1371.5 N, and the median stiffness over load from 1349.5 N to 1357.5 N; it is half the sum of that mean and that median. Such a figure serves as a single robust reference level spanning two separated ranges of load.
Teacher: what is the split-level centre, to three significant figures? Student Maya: 5.01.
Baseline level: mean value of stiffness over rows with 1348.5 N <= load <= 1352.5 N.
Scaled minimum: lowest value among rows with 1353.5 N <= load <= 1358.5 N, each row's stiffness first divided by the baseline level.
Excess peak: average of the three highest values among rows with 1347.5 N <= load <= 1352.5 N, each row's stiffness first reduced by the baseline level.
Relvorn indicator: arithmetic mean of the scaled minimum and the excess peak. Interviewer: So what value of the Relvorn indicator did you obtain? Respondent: 0.59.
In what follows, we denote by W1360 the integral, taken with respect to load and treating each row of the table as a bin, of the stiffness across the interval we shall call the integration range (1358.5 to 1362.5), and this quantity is 21.9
